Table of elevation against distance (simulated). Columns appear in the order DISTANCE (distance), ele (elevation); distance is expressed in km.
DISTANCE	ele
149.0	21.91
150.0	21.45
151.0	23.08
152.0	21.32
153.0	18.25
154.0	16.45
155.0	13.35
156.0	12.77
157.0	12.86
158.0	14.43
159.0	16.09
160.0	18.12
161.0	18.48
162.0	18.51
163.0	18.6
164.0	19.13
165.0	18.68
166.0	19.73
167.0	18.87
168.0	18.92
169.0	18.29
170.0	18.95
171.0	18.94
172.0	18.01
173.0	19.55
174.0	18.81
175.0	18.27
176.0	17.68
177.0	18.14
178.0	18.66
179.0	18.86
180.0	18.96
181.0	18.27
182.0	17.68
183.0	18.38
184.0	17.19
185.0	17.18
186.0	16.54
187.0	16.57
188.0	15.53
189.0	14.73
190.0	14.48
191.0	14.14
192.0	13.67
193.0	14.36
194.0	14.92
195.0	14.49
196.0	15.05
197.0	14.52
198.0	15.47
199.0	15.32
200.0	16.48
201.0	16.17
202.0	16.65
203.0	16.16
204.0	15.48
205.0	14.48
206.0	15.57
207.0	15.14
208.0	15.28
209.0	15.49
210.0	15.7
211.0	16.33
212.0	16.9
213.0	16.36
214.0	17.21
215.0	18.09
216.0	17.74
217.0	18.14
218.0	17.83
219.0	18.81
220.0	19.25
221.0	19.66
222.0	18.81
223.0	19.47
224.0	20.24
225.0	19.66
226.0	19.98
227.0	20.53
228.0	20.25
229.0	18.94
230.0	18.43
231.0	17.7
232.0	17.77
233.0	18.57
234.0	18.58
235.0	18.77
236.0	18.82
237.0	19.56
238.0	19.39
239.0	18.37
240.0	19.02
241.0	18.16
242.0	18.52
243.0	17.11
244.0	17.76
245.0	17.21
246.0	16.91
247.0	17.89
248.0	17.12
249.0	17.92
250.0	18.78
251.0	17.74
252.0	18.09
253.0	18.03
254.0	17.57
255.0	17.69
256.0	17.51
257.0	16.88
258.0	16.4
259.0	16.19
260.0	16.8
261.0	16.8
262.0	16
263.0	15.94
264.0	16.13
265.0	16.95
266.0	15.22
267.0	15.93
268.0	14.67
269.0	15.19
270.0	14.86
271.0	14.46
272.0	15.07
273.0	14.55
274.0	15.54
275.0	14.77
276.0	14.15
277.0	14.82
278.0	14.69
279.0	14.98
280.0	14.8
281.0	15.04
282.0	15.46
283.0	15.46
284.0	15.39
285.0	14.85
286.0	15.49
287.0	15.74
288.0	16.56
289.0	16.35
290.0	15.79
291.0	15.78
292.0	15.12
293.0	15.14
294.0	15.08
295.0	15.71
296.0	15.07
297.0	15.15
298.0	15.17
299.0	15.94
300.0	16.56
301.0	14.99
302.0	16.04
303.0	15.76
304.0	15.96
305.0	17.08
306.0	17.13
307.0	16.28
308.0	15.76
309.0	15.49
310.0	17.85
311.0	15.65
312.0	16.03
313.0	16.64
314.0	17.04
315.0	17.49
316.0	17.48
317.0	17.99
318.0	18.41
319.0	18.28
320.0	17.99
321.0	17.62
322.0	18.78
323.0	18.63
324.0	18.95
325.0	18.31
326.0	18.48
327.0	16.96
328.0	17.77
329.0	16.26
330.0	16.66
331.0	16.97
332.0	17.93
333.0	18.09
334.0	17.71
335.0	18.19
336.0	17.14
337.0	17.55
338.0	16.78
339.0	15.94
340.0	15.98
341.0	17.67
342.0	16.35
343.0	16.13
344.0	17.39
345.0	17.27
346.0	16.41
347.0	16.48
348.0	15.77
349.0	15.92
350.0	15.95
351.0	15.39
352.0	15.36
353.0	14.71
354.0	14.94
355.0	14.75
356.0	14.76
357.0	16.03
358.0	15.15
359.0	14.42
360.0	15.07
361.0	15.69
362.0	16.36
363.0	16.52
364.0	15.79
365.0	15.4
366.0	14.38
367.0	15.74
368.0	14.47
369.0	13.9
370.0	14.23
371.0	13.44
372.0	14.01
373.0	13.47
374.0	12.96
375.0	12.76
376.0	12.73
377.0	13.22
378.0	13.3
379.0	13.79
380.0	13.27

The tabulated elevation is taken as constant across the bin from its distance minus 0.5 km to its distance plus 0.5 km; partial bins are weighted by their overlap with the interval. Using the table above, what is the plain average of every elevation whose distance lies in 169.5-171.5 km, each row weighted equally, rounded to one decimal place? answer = 18.9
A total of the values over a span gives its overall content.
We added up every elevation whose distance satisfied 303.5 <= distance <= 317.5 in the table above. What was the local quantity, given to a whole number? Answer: 234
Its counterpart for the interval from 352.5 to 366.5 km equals 214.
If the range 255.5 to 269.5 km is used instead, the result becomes 227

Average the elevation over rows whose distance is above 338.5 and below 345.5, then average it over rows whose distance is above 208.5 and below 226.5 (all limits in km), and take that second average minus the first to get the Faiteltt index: 1.4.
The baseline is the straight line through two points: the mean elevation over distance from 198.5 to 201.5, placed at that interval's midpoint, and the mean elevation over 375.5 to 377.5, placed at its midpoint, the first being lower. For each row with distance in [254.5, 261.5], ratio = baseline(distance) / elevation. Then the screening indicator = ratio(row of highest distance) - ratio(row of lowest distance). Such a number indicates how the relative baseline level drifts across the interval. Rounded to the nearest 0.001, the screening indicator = 0.039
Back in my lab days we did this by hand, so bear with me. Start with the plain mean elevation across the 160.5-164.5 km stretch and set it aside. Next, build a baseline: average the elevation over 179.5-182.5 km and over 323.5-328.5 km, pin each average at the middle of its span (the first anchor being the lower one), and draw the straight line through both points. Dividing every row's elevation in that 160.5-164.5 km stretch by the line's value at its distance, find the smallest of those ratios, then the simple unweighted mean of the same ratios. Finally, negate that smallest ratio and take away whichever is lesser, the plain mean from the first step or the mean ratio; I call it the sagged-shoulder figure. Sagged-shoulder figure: -2.03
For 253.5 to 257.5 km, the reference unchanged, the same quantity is -1.88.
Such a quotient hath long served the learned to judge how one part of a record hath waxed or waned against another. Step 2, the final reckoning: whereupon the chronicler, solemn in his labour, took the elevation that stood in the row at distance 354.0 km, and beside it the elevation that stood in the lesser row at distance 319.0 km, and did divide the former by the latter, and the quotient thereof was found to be 0.82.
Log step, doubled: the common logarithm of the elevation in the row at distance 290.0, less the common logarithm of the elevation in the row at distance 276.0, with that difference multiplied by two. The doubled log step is 0.10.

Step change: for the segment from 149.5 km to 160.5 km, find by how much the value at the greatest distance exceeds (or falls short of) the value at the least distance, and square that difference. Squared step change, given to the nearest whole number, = 11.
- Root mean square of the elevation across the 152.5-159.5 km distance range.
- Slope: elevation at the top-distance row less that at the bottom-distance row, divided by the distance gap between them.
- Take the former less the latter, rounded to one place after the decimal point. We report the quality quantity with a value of 15.4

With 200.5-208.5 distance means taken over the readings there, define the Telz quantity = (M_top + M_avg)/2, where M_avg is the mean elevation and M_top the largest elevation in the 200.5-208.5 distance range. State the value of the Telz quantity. 16.1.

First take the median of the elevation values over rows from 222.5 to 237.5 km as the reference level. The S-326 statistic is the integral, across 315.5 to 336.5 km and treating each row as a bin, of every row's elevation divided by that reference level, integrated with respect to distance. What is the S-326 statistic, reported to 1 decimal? 19.8 km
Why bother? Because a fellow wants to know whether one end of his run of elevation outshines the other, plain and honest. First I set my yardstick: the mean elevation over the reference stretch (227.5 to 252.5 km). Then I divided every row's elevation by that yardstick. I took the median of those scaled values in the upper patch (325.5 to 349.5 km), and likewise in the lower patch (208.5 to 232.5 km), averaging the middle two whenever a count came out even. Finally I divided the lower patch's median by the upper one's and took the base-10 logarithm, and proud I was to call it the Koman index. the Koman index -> 0.03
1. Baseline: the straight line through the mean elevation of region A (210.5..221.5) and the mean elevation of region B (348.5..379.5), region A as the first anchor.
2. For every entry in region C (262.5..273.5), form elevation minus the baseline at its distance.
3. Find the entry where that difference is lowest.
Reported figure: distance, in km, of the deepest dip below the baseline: 271.0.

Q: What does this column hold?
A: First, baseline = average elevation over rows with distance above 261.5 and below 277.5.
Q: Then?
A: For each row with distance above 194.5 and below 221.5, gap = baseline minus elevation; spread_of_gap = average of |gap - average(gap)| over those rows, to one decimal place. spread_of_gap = 1.2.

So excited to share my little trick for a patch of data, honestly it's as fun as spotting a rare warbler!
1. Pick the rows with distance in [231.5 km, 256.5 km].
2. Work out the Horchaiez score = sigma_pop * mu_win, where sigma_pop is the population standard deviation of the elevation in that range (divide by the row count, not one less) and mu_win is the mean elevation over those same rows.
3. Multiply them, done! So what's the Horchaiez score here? 13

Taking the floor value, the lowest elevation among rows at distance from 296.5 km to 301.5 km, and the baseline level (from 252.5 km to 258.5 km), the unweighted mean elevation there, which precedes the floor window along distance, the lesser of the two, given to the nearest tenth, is 15.0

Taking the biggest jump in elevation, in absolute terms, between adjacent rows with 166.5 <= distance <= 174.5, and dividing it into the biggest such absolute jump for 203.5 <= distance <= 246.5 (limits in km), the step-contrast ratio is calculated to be 0.92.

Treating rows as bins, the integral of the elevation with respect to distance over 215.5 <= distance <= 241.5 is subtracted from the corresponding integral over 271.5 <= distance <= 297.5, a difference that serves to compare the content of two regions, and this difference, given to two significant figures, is -96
